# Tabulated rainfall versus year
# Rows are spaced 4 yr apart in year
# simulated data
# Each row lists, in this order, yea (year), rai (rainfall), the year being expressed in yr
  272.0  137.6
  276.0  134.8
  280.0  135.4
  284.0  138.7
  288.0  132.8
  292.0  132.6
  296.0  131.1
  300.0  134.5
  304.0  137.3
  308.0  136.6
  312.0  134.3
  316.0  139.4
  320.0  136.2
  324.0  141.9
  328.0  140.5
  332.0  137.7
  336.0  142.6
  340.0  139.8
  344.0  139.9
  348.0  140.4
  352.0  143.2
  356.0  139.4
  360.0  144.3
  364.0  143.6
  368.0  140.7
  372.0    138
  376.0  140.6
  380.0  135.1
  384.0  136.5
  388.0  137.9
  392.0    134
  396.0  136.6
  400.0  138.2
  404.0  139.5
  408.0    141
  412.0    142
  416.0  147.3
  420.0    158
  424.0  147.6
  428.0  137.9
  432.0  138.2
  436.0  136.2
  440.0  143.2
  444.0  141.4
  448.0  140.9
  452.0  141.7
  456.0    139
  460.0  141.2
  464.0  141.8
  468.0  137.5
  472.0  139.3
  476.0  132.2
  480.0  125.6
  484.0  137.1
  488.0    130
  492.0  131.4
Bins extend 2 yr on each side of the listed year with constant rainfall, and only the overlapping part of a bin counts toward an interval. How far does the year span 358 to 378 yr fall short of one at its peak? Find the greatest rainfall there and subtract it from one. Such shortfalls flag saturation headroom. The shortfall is -143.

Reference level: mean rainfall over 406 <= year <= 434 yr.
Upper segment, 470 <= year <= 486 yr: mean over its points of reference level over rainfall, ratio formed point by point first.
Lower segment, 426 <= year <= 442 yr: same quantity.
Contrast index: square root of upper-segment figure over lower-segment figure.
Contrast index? 1.02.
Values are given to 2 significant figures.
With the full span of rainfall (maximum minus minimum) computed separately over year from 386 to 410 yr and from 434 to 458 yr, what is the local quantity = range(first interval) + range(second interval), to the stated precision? 14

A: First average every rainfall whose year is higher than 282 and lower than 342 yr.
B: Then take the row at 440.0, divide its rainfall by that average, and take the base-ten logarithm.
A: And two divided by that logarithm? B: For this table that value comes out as 105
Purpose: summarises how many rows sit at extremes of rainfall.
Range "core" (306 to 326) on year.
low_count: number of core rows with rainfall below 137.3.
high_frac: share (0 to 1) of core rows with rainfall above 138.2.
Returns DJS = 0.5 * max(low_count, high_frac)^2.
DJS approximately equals 4.5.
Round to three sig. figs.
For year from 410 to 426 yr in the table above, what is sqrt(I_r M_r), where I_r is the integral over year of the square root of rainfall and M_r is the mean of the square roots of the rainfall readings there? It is 48.8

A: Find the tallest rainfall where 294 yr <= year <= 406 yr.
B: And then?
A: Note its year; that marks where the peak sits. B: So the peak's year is 360.0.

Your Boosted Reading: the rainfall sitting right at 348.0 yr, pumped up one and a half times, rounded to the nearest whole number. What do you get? 211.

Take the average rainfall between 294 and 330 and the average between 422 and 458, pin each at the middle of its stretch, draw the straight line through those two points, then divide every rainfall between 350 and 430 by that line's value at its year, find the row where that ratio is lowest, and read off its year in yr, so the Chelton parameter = 392.0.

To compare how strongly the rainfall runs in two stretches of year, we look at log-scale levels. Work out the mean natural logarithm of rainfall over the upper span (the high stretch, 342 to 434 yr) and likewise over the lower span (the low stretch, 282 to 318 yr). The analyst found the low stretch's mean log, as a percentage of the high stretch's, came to 99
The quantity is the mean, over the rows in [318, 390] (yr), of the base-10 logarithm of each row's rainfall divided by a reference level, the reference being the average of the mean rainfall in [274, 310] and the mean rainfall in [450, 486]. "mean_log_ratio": 0.012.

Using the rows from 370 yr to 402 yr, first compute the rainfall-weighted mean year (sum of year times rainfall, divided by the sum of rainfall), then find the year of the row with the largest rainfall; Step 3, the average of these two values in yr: 381.0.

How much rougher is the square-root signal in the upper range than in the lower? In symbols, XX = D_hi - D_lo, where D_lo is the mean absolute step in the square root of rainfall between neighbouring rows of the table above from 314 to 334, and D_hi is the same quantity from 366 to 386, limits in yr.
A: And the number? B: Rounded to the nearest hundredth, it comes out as -0.01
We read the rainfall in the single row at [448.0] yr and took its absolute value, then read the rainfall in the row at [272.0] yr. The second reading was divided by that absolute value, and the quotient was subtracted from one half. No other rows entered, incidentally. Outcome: -0.48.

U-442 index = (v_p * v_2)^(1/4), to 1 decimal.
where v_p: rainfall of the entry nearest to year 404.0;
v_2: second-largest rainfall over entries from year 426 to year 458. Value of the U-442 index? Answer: 11.9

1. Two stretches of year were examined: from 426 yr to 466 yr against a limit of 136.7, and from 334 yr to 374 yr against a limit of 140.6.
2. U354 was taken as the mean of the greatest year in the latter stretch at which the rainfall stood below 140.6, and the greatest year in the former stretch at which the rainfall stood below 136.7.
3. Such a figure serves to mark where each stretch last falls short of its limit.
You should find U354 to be 404 yr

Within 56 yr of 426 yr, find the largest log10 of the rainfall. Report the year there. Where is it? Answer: 420.0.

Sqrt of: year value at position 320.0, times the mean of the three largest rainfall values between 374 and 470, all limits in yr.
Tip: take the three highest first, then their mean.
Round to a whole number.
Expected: 143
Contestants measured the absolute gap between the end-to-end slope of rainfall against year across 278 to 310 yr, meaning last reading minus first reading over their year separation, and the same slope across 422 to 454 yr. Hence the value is 0.25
